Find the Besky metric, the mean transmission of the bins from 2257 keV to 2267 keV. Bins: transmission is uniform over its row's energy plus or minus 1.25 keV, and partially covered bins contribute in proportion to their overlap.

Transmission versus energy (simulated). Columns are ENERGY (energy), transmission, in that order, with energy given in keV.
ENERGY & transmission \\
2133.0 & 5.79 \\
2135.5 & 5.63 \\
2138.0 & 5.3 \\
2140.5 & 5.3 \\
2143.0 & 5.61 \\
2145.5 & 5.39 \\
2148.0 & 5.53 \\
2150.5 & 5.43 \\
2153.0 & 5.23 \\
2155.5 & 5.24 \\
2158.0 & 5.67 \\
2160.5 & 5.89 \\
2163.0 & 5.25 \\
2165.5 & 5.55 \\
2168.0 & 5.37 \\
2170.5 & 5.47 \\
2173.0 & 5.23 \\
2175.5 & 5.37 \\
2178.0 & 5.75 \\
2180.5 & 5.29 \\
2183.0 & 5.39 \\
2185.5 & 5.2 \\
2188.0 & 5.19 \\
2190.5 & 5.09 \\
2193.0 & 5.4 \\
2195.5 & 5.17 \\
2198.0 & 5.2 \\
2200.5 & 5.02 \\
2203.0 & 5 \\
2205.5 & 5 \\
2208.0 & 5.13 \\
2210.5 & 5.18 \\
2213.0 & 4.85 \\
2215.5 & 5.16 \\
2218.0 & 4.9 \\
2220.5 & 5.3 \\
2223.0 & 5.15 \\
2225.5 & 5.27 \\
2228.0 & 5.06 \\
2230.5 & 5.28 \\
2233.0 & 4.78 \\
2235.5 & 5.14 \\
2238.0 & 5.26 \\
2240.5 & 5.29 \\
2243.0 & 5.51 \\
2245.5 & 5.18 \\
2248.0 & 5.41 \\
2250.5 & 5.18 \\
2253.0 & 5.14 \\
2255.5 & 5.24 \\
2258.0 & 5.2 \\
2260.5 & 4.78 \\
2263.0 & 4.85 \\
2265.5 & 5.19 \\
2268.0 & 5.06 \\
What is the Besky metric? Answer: 5.00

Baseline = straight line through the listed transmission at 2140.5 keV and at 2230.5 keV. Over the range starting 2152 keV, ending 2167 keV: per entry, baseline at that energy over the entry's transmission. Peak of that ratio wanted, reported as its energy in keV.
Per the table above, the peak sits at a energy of 2153.0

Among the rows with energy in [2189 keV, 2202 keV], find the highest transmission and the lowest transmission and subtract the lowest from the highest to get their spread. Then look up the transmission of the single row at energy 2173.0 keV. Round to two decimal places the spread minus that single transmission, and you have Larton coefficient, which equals -4.85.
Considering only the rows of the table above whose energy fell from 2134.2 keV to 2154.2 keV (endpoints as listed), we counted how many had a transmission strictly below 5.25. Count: 1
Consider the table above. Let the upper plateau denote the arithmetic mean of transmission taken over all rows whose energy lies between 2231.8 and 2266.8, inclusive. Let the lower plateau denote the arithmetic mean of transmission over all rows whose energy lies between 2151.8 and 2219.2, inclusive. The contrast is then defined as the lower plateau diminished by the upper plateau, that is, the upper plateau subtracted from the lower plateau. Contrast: 0.11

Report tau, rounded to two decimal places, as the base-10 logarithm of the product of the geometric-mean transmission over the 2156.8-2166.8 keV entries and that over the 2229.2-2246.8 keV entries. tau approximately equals 1.46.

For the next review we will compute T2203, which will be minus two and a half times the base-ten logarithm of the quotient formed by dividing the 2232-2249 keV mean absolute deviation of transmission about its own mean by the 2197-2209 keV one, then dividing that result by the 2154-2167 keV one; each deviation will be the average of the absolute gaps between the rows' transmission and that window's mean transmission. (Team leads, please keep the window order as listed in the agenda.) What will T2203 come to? -2.5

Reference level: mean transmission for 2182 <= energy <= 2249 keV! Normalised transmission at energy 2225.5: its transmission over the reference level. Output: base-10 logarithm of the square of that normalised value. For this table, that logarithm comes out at 0.017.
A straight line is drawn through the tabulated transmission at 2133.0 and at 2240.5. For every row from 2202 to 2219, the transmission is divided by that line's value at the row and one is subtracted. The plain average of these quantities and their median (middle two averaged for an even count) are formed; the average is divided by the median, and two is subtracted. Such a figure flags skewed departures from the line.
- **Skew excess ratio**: -1.12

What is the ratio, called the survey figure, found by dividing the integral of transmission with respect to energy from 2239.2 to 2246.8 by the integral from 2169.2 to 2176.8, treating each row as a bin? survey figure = 0.994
